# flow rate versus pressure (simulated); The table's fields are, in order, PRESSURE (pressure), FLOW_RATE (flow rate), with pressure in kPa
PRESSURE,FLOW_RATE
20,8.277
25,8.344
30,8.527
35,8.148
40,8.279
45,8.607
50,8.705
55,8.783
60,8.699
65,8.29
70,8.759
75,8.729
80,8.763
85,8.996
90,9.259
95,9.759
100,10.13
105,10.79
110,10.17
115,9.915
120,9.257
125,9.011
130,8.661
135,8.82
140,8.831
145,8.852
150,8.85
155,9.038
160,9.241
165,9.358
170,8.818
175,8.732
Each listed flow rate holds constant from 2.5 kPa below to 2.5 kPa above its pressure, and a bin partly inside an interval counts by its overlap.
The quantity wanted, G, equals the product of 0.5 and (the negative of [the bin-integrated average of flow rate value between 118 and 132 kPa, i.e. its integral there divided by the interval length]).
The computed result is -4.49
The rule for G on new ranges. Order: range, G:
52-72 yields -4.32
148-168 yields -4.56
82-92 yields -4.55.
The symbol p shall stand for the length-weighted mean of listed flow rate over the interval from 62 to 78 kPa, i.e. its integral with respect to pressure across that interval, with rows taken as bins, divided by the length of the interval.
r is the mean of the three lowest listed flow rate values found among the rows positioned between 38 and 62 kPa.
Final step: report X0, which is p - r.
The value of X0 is 0.07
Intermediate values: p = 8.6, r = 8.53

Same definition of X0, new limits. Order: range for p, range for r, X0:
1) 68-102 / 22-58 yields 0.94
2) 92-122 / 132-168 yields 1.17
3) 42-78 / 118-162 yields -0.12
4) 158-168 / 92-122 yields -0.37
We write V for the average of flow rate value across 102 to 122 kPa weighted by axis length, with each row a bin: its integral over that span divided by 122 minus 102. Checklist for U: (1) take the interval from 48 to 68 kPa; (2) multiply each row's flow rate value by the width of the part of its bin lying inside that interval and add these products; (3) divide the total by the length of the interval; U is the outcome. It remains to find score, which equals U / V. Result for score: 0.857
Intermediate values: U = 8.62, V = 10.1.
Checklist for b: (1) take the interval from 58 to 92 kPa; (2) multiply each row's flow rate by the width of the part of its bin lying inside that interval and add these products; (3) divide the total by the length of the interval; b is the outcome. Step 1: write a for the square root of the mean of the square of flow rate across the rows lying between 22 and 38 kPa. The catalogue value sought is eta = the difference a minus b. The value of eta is -0.4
